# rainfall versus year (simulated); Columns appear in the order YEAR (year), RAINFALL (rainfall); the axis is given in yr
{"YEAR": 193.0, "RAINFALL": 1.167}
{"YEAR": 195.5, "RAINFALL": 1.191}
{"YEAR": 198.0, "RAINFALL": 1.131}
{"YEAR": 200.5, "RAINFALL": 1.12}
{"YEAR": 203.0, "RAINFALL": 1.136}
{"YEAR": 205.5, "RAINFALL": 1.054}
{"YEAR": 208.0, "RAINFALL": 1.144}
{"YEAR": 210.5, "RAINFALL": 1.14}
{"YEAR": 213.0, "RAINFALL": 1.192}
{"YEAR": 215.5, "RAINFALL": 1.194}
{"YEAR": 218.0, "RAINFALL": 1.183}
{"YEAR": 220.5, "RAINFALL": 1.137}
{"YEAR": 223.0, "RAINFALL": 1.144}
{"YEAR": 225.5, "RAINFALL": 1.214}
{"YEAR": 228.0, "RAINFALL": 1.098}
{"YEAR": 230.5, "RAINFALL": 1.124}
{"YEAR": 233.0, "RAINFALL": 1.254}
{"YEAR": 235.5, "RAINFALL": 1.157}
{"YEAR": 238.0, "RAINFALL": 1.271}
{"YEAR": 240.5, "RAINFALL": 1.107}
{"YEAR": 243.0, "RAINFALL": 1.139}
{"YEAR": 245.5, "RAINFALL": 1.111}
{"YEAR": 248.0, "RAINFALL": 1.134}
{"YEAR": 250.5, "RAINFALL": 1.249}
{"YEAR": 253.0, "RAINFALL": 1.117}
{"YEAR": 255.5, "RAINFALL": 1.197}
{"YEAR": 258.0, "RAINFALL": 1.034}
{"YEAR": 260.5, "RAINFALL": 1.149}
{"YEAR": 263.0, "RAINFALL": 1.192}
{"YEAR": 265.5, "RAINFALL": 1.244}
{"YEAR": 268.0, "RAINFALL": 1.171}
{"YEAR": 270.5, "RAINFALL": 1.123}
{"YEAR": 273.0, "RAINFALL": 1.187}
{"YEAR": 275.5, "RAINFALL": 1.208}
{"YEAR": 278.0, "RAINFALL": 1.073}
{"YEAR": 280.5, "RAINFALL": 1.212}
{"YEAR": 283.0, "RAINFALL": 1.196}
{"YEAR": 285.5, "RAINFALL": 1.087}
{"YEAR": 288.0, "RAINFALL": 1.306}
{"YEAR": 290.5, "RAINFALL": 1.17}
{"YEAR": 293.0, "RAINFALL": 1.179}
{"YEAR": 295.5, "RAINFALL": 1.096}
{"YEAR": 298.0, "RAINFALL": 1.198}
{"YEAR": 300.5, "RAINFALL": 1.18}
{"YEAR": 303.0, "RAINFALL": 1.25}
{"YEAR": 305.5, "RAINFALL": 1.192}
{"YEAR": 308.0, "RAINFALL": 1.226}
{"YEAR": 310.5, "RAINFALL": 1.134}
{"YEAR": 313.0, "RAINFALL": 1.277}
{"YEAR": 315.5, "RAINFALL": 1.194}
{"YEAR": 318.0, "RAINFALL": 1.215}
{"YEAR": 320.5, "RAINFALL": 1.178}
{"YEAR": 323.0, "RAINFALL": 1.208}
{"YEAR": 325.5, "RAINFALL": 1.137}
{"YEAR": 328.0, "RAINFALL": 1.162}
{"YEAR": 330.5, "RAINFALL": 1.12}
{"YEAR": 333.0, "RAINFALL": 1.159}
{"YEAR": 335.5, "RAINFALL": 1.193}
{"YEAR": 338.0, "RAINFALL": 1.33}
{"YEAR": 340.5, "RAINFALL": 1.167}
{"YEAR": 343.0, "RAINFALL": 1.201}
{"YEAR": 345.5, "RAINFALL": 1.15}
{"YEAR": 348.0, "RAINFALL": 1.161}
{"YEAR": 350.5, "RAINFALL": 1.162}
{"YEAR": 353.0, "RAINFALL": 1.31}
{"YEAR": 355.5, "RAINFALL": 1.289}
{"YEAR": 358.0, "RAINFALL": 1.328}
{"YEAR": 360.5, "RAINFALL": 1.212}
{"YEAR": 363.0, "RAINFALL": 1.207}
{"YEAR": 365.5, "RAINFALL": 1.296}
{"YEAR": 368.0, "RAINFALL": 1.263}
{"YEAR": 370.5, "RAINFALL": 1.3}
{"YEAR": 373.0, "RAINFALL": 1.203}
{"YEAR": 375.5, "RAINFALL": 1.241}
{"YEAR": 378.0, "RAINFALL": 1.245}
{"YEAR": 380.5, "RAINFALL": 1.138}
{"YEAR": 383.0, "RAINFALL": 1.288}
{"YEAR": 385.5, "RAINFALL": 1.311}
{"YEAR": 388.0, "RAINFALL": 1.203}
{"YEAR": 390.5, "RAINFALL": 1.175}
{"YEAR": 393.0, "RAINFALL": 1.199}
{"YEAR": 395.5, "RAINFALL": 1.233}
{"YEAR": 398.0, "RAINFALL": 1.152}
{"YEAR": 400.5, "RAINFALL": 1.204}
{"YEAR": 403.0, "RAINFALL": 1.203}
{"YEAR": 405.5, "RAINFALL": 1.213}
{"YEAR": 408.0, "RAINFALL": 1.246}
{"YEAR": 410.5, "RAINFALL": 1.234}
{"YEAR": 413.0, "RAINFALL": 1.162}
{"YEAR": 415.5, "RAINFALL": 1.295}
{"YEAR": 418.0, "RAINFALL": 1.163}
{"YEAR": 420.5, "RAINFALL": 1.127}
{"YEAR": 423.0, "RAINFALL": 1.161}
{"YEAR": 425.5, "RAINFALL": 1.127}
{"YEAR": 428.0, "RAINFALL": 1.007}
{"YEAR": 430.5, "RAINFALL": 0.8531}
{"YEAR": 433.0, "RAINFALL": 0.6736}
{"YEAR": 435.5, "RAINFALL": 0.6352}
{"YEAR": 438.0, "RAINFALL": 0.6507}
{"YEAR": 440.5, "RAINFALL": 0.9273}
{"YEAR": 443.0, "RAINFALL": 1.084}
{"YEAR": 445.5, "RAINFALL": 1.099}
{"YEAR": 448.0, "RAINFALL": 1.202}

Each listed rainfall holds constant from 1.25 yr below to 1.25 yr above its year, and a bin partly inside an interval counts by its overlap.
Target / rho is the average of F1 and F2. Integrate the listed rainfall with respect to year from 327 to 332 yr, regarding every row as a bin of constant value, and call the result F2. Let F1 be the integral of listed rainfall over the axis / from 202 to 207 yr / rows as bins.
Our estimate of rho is 5.59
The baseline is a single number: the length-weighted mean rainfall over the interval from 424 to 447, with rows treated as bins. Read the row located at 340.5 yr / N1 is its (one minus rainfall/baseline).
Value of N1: -0.29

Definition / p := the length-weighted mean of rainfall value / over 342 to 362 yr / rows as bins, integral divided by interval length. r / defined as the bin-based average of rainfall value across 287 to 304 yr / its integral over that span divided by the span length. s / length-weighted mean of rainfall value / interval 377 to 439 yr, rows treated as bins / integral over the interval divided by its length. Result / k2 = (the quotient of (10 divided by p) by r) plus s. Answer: 7.94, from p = 1.23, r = 1.195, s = 1.12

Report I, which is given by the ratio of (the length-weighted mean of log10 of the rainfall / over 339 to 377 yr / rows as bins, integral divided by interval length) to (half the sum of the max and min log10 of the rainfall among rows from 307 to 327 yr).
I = 1.13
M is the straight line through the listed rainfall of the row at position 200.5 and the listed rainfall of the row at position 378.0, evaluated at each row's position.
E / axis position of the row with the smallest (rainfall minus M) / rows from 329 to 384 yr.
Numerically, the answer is 380.5 yr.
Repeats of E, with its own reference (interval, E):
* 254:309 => 258.0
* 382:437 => 435.5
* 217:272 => 258.0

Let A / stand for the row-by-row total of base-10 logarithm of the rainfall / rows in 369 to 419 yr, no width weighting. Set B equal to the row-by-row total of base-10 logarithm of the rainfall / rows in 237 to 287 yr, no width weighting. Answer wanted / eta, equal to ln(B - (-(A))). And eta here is 1.10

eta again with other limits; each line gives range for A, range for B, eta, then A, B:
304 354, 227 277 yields 1.04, 1.53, 1.30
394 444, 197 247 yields 0.47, 0.38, 1.22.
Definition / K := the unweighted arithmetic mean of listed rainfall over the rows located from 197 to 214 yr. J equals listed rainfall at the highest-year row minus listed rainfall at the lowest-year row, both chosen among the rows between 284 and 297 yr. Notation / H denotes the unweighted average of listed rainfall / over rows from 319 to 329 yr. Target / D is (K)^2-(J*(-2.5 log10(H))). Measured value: 1.28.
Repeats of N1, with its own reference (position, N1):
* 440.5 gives -0.03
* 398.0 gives -0.28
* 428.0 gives -0.12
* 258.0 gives -0.15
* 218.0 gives -0.31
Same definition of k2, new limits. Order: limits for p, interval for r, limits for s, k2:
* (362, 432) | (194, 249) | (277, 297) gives 8.43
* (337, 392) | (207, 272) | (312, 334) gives 8.15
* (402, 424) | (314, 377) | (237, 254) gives 8.01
